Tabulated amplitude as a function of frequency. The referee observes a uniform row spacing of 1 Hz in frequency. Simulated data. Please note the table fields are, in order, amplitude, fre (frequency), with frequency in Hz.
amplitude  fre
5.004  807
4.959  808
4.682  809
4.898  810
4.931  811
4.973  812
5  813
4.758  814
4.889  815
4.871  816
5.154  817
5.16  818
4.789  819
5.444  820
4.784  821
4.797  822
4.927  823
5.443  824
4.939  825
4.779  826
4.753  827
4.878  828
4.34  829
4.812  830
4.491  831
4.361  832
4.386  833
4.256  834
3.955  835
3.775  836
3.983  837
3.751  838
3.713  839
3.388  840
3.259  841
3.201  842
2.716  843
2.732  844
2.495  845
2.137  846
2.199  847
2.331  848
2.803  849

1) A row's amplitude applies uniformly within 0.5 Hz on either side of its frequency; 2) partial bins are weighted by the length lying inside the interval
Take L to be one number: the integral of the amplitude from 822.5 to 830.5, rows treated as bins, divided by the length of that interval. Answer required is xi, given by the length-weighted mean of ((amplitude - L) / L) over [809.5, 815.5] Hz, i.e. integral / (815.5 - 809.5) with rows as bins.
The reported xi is 0.01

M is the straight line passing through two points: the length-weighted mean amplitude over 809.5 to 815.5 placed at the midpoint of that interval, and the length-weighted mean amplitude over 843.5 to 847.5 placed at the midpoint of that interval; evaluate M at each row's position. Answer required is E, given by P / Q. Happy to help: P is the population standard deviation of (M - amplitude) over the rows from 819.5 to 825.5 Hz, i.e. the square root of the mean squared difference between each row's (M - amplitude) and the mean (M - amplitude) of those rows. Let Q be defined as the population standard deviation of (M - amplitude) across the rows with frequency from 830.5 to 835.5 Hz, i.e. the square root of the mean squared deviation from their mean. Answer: 3.1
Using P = 0.30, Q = 0.10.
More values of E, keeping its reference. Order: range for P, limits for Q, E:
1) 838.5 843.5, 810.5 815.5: 2.3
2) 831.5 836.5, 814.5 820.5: 0.5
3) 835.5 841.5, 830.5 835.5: 1.5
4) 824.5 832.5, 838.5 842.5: 1.3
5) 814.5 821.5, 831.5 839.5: 2.4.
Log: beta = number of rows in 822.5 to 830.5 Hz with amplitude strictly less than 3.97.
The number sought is 0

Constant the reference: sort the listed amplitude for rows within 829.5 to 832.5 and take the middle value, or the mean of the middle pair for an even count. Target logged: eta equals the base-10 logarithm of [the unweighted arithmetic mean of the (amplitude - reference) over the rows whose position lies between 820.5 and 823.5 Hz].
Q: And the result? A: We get -0.46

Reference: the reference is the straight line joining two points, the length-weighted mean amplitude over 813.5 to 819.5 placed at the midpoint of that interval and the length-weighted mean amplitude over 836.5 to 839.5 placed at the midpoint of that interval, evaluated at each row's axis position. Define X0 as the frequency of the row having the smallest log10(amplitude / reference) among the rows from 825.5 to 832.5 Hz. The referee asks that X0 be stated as 829 Hz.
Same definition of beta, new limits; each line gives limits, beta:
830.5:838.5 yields 3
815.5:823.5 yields 0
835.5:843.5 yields 7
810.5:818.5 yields 0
